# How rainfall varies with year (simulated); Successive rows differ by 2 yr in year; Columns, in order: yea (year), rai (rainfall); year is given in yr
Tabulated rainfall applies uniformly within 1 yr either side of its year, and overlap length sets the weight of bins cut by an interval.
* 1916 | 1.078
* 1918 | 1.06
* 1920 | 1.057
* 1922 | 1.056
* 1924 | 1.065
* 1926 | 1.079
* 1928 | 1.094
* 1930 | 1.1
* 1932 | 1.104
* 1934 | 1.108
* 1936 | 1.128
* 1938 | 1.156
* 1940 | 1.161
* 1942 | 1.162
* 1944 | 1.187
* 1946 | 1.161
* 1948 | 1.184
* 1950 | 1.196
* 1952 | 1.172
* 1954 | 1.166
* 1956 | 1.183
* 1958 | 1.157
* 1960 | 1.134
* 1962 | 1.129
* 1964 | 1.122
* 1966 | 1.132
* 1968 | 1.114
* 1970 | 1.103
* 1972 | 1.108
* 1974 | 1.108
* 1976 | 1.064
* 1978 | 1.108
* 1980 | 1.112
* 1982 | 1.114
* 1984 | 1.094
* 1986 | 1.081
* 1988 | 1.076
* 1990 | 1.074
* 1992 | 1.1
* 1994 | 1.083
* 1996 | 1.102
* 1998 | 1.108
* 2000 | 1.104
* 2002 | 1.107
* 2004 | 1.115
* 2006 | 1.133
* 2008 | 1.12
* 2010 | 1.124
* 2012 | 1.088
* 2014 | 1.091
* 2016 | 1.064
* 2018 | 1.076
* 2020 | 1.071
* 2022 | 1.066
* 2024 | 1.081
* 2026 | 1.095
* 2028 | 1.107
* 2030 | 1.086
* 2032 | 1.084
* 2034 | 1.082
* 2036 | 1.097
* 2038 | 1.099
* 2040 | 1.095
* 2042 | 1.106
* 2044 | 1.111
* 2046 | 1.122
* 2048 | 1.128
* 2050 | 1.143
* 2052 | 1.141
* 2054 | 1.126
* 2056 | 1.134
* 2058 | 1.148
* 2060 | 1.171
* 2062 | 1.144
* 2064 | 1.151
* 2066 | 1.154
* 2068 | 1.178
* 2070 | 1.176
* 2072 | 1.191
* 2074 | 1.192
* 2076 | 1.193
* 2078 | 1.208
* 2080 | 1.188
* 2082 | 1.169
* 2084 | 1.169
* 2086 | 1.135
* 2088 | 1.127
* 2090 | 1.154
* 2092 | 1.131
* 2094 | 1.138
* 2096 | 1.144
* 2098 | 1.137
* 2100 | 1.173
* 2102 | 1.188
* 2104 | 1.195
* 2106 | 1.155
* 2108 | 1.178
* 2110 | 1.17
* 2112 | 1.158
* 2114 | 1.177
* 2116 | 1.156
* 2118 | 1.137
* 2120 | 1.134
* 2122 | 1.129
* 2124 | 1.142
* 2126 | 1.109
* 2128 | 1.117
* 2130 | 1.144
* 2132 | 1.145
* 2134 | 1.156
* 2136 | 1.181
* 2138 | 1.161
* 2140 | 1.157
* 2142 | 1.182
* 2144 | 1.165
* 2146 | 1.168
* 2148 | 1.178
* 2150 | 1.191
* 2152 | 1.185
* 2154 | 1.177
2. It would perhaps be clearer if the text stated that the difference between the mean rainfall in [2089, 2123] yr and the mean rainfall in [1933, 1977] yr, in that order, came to 0.014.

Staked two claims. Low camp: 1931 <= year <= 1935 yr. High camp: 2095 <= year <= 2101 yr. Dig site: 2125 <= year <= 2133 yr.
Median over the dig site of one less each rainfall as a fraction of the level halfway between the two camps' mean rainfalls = 0.00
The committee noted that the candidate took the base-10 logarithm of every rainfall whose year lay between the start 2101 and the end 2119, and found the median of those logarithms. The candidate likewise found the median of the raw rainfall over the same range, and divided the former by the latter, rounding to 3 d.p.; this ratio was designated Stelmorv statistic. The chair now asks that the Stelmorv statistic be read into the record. 0.058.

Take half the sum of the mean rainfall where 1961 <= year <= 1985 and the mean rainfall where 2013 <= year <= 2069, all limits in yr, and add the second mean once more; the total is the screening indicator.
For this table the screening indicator 2.22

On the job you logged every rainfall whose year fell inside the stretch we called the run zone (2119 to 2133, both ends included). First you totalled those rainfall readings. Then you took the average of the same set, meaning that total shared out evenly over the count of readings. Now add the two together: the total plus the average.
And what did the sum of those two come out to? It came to 9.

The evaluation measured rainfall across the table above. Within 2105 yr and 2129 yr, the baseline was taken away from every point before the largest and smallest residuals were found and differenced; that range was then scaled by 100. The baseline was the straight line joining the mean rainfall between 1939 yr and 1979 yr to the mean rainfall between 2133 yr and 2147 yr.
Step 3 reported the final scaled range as 7.1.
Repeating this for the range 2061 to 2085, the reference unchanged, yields 6.2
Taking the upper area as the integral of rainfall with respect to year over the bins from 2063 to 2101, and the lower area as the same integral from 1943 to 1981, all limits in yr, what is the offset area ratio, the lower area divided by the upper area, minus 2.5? -1.52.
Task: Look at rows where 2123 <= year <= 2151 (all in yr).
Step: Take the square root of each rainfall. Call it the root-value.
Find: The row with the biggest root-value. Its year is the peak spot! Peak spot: 2150 yr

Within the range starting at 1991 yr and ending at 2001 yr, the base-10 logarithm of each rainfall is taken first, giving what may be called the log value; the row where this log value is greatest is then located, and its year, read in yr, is 1998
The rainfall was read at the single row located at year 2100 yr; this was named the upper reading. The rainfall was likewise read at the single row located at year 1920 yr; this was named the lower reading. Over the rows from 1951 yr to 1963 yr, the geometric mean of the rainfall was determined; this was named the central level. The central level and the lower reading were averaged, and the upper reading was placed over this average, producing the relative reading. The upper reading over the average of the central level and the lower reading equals 1.06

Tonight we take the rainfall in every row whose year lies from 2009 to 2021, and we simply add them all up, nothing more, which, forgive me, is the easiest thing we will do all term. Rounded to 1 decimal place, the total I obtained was 6.5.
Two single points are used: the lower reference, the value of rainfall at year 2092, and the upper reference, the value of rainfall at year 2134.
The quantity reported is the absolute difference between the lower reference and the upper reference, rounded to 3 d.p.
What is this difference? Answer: 0.025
